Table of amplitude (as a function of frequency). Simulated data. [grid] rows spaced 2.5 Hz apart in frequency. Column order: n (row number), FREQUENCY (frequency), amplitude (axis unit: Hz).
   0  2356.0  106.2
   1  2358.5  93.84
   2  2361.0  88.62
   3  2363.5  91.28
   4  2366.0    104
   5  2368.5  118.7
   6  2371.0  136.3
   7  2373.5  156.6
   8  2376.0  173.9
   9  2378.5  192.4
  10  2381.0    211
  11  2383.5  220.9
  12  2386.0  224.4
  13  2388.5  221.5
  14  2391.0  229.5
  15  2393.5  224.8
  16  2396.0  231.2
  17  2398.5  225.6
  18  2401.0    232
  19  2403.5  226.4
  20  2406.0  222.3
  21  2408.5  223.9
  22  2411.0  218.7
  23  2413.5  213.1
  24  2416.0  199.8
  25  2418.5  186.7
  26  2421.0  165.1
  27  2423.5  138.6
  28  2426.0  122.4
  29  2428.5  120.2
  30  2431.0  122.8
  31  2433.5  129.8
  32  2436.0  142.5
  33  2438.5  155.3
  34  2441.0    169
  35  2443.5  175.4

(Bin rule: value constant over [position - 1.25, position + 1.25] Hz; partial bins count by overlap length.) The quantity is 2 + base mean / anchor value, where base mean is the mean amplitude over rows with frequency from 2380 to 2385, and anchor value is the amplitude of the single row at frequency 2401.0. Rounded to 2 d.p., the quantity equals 2.93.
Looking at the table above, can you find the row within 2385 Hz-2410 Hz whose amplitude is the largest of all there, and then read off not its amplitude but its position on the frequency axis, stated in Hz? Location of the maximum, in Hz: 2401.0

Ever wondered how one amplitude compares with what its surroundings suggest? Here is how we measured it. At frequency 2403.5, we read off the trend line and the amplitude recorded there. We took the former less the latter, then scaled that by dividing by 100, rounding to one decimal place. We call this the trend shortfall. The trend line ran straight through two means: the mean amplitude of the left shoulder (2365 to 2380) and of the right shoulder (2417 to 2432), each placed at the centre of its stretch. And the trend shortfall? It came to -0.8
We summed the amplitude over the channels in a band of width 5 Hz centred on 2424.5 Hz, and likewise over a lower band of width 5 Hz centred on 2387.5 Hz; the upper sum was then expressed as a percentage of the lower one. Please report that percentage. 59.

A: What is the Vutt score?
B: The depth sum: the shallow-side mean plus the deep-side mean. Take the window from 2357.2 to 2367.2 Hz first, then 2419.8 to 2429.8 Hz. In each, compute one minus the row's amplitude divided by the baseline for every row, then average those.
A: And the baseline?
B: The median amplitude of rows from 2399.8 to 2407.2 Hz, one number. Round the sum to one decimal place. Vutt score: 1.0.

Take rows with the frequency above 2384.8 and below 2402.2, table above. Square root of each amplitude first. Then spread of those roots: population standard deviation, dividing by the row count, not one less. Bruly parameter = 0.12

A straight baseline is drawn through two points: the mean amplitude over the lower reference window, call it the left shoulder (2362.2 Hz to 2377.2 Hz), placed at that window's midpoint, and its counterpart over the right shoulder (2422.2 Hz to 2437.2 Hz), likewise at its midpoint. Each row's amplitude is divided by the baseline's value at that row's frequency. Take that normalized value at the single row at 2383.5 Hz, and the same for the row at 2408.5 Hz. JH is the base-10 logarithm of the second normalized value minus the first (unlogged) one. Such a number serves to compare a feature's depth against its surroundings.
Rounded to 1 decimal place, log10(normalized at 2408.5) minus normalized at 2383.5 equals -1.5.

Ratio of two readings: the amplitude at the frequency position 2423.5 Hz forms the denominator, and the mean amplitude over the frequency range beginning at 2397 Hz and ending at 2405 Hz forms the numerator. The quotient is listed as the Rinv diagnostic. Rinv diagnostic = 1.6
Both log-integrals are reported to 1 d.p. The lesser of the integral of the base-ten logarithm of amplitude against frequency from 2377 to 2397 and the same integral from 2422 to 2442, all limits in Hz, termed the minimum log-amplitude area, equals 42.7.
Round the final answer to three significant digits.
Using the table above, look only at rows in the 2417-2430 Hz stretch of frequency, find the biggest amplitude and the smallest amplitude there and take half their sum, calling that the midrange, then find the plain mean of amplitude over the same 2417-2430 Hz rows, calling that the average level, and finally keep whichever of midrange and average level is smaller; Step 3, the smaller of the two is 147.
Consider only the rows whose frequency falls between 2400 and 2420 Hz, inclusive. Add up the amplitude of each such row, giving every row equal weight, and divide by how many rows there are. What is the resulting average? 215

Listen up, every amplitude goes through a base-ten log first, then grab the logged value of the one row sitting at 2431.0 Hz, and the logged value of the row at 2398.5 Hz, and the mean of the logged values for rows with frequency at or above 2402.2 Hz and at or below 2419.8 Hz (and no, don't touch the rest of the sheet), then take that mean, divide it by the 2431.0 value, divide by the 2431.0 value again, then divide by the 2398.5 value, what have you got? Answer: 0.227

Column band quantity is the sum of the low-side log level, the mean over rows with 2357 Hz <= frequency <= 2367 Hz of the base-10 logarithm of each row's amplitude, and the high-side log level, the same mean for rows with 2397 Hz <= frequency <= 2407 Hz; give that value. 4.33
